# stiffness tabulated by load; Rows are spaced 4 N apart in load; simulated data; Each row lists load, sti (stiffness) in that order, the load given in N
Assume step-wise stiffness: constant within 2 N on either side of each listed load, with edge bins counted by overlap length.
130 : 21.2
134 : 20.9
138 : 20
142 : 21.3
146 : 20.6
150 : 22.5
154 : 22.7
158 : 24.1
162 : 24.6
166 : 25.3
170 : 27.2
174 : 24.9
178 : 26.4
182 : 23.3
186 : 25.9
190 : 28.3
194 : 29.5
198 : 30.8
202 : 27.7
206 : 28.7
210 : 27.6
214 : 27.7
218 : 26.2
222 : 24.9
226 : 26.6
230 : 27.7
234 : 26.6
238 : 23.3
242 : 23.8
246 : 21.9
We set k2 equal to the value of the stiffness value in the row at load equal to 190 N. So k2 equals 28.3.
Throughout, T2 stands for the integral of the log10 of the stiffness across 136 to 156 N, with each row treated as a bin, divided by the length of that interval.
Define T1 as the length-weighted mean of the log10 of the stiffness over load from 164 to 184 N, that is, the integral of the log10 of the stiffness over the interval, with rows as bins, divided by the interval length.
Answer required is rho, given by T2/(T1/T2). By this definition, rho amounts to 1.26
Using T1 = 1.40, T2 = 1.33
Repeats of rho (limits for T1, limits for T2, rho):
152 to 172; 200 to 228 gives 1.47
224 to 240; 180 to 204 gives 1.46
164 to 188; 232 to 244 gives 1.37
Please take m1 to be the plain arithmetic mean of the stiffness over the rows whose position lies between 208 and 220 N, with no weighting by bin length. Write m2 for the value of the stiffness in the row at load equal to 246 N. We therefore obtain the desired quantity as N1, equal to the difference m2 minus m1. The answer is -5.3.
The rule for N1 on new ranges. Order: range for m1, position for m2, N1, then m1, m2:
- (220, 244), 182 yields -2.2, 25.5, 23.3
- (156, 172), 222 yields -0.4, 25.3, 24.9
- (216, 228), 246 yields -4.0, 25.9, 21.9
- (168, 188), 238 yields -2.2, 25.5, 23.3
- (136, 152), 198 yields 9.7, 21.1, 30.8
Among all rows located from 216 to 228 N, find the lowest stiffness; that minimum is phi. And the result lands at 24.9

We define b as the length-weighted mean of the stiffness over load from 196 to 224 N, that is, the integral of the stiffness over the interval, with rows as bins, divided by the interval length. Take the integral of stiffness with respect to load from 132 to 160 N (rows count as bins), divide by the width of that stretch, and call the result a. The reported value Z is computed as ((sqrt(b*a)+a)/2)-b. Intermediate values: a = 21.7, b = 28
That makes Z -5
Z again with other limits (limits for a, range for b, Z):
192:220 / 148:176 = 3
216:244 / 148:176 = 1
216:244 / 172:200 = -1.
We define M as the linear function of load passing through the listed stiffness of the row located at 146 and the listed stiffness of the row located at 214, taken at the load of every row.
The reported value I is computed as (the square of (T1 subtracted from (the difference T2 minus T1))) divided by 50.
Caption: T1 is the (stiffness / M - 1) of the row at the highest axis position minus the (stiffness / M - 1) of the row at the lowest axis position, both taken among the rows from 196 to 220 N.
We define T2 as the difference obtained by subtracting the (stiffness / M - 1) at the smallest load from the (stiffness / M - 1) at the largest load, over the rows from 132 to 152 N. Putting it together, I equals 0.0049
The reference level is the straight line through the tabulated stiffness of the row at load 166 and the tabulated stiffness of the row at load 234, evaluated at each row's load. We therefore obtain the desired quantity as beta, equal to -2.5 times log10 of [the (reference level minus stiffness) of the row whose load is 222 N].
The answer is -0.4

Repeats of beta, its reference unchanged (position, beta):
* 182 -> -0.9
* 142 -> -1.4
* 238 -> -1.3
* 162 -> 0.5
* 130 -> -1.3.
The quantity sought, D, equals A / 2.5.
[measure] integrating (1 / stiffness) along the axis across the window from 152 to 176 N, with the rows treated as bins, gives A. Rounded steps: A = 0.97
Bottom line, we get 0.39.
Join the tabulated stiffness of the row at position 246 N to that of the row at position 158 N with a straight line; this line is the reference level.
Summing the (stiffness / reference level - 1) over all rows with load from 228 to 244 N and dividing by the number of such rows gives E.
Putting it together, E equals 0.14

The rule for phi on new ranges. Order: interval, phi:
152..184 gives 22.7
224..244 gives 23.3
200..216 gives 27.6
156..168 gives 24.1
